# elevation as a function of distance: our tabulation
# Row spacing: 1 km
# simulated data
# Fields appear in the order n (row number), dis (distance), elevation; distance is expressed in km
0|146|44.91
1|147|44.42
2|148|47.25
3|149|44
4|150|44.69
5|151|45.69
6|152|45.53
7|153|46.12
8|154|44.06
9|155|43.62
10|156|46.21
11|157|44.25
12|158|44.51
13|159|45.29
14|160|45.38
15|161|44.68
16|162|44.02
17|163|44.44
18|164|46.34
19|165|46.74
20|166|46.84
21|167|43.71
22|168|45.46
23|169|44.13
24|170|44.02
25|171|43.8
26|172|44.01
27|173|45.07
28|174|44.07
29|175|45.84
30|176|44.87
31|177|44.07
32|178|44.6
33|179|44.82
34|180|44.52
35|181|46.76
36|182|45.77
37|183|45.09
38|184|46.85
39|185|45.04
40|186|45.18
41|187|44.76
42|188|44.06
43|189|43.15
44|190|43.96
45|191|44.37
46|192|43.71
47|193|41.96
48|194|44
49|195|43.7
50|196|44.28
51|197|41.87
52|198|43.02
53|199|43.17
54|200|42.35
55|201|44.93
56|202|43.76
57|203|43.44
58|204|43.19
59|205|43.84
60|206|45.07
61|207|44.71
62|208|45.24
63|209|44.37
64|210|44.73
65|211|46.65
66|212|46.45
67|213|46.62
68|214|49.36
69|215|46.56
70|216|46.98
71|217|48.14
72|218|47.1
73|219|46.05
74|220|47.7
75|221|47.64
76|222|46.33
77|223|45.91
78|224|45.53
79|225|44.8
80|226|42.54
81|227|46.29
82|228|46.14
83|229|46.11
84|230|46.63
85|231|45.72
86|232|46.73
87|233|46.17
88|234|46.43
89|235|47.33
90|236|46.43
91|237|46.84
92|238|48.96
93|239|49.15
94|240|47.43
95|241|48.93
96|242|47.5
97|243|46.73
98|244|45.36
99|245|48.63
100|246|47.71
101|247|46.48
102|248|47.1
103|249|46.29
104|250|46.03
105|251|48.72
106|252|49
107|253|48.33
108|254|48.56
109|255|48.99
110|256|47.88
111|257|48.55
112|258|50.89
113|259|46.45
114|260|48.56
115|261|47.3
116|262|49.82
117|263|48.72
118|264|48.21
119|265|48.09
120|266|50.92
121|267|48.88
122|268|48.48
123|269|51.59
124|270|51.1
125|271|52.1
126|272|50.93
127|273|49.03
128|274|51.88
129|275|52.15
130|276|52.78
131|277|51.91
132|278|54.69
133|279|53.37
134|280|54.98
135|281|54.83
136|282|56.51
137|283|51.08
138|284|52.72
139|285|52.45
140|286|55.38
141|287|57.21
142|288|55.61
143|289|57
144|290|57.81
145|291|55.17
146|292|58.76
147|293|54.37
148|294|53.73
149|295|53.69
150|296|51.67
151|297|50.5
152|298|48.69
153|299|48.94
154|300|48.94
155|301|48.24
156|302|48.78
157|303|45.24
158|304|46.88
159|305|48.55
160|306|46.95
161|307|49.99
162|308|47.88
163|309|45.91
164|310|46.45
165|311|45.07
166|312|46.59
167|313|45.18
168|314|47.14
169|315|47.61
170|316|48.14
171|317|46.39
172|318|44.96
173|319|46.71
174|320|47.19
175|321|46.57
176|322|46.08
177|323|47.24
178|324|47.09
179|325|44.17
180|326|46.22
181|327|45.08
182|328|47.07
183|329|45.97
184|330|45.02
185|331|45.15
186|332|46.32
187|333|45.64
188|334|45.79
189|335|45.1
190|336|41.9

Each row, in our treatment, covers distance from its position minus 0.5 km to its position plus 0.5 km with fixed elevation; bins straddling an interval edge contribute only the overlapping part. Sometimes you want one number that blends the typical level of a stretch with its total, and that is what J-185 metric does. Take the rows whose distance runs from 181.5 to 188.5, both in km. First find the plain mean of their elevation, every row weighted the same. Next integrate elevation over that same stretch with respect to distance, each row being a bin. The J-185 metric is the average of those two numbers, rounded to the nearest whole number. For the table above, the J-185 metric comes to 181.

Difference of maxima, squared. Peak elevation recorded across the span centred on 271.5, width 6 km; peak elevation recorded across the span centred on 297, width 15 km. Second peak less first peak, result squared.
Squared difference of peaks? 44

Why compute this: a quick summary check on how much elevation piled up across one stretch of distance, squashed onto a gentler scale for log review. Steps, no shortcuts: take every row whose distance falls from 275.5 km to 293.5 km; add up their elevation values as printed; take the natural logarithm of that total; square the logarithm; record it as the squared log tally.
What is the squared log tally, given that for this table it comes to 47.5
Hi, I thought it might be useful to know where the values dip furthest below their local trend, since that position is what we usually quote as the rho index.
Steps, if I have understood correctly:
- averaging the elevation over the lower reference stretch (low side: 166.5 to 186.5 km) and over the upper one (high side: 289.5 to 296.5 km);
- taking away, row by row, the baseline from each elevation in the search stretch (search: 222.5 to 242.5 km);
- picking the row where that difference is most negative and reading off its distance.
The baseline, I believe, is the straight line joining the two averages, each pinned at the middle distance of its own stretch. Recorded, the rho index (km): 226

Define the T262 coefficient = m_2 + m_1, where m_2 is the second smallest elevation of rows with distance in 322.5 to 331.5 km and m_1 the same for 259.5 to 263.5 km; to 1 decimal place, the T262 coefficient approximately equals 93.6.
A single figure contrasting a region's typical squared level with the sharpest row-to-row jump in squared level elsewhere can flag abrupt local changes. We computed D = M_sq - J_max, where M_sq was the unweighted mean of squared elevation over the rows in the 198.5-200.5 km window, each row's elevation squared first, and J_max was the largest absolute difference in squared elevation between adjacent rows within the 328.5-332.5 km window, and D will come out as 1722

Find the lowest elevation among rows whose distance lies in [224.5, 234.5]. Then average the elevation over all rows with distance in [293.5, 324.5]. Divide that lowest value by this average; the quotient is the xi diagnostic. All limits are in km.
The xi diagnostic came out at 0.89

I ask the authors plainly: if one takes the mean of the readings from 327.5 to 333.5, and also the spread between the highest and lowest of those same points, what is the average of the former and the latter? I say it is 24.0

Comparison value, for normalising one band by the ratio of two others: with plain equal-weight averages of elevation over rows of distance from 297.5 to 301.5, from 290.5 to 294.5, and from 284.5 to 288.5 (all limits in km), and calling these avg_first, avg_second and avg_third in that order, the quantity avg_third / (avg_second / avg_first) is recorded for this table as 48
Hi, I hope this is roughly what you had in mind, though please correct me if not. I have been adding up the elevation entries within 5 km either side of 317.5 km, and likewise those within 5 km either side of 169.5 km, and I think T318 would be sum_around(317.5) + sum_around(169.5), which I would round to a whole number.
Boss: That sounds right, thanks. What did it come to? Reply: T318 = 914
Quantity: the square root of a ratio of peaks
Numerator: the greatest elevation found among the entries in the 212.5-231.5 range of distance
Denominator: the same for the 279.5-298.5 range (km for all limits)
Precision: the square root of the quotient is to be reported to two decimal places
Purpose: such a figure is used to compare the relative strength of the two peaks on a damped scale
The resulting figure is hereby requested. 0.92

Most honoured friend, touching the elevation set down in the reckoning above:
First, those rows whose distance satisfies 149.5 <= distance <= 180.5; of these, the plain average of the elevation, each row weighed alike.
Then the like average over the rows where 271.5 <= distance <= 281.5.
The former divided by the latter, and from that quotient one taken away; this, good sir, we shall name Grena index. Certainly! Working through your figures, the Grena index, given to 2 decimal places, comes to -0.15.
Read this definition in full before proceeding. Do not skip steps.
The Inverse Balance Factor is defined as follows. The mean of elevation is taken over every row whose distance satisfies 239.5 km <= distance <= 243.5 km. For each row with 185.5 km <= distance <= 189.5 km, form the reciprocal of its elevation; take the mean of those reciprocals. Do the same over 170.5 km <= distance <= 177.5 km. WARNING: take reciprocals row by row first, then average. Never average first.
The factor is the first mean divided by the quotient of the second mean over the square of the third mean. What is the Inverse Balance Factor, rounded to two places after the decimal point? 1.06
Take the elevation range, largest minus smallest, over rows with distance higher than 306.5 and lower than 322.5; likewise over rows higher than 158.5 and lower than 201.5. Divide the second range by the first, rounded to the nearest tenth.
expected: 1.0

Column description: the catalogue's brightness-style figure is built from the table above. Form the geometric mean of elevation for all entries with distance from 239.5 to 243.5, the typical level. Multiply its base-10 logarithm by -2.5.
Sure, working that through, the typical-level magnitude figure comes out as -4.19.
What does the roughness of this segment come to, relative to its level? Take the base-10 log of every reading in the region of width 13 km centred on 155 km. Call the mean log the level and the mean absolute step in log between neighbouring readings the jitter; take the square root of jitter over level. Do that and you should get 0.0742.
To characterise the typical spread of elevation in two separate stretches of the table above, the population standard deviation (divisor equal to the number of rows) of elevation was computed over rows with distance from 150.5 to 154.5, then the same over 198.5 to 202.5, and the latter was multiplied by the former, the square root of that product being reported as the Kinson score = 0.85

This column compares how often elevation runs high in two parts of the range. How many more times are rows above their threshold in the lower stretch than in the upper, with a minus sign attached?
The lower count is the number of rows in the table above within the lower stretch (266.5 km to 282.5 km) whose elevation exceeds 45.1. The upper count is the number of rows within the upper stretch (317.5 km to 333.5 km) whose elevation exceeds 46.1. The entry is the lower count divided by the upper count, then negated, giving -2.0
